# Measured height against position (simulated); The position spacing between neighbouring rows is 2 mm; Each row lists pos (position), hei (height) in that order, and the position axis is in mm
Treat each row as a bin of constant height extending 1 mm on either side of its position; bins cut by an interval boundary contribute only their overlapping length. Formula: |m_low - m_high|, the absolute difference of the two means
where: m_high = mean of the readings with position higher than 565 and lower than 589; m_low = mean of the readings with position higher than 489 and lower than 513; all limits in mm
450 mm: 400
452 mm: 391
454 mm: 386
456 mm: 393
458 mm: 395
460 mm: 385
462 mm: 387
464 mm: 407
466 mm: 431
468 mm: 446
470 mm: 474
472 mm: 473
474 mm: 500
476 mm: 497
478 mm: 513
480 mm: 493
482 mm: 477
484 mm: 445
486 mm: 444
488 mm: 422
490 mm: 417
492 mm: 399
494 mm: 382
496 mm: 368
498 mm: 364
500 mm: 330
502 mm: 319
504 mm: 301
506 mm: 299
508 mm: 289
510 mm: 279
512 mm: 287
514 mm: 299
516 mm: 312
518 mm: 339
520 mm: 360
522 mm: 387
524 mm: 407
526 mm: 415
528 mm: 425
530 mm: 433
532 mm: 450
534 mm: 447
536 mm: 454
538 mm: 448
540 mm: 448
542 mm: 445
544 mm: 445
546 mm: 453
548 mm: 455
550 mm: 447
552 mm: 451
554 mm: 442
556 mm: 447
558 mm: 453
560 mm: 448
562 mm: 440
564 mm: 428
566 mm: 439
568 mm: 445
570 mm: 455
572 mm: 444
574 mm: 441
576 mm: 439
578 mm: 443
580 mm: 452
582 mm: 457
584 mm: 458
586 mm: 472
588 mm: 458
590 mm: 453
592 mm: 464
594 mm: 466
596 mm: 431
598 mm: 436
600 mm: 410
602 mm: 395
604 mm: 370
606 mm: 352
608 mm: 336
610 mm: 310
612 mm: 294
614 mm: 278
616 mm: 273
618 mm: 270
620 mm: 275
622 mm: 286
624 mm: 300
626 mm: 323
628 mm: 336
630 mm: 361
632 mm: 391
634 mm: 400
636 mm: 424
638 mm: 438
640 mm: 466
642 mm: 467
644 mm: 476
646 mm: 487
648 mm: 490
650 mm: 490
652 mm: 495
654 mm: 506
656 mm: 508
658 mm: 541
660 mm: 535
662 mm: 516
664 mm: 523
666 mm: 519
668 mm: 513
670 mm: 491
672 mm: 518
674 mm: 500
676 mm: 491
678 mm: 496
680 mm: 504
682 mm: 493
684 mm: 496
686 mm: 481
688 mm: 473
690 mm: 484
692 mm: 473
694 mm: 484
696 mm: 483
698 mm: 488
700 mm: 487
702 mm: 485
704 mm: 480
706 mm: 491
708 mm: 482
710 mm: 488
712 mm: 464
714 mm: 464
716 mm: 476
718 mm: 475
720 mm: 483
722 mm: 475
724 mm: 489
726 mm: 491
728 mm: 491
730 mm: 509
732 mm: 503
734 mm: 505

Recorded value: 114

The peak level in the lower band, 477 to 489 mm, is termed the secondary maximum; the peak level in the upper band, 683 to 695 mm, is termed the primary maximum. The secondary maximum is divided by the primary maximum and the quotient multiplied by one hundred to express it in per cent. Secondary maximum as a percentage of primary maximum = 103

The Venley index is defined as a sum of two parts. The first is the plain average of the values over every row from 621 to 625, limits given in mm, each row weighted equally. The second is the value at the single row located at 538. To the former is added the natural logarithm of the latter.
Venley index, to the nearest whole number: 299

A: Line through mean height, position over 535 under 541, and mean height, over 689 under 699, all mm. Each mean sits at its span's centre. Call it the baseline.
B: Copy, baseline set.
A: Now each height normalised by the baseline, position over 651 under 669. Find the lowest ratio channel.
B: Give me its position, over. 652 mm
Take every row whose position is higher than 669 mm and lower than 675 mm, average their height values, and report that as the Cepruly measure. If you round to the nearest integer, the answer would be 503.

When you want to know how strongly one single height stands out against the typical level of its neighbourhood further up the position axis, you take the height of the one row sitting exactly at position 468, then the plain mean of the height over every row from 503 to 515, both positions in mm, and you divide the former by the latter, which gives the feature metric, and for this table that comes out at 1.5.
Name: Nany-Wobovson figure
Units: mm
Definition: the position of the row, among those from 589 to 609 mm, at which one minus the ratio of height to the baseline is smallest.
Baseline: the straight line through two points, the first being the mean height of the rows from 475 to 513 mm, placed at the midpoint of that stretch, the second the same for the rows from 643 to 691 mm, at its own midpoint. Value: 594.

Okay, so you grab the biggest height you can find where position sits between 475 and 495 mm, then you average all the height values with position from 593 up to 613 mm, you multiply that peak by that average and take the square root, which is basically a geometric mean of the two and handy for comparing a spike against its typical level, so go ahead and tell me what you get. 442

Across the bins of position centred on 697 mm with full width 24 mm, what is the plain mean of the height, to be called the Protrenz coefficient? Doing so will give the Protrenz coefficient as 483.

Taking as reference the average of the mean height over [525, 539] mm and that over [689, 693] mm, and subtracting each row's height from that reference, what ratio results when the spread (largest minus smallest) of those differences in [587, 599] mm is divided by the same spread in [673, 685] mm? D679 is 2.69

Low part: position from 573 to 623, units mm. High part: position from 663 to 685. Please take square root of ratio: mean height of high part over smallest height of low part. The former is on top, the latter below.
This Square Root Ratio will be 1.37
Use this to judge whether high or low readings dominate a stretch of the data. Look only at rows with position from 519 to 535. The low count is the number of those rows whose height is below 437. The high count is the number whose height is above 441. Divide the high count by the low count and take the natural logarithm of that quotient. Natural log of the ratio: -1.1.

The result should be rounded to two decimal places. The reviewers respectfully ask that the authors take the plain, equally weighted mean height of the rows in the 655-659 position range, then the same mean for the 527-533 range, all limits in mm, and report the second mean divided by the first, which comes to 0.83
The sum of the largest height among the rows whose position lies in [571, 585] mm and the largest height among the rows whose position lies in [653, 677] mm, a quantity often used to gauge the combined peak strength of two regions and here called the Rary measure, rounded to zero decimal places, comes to 999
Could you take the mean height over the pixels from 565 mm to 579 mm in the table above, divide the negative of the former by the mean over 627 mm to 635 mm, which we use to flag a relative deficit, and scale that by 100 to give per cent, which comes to -119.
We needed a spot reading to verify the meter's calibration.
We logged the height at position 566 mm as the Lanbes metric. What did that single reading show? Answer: 439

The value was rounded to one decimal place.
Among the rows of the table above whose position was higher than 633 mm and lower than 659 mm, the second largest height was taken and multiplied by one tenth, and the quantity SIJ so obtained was 50.8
